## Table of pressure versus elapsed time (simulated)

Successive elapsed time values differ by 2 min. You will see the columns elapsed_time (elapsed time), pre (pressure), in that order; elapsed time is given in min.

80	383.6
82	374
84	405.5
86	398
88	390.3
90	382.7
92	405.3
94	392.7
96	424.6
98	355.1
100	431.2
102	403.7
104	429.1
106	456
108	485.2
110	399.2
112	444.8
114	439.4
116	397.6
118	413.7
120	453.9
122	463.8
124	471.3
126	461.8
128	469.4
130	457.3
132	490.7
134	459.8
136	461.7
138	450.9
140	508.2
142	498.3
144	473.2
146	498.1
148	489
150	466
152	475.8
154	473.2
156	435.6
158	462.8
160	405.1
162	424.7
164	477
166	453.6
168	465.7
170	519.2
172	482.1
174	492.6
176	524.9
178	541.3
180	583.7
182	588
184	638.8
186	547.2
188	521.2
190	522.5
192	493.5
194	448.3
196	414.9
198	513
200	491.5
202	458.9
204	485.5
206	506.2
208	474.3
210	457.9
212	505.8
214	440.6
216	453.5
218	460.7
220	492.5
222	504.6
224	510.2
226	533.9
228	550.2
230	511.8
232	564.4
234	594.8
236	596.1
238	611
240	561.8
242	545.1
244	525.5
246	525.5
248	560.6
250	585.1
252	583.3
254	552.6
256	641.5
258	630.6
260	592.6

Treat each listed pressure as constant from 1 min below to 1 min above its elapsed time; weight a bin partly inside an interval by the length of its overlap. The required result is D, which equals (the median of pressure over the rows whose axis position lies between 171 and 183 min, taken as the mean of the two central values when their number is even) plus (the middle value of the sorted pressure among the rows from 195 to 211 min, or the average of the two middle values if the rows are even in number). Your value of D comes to 1013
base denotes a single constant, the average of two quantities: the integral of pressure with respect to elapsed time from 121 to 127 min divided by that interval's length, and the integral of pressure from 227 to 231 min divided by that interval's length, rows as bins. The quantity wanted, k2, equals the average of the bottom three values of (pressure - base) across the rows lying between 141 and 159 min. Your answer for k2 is -44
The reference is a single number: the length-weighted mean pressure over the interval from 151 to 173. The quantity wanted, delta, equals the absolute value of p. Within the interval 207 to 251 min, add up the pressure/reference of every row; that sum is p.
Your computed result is 25.1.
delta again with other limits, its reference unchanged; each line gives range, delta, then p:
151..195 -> 23.8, 23.8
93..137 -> 20.9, 20.9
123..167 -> 22.2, 22.2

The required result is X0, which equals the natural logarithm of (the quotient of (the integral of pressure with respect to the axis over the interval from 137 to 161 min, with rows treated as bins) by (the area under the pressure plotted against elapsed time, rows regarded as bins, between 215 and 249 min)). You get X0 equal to -0.5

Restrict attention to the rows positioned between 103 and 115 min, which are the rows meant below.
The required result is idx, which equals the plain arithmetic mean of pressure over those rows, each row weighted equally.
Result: 442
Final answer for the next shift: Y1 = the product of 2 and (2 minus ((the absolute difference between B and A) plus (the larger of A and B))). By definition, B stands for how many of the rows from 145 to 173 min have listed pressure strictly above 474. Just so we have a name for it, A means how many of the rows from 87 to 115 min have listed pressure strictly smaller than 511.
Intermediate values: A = 14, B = 6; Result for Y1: -40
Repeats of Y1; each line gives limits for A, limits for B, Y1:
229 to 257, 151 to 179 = -24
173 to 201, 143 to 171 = -6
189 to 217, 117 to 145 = -38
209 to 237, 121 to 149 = -18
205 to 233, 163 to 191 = -24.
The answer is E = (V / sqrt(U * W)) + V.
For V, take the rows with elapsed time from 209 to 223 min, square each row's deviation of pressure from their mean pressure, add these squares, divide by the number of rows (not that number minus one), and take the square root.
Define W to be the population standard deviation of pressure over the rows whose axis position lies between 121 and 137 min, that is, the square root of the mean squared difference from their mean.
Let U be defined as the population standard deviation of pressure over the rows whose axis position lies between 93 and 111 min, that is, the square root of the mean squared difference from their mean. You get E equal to 26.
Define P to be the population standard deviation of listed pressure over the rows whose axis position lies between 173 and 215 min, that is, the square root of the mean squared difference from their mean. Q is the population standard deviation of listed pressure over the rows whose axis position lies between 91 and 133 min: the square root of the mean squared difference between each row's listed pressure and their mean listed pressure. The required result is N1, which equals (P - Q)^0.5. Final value 4.2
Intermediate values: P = 52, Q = 34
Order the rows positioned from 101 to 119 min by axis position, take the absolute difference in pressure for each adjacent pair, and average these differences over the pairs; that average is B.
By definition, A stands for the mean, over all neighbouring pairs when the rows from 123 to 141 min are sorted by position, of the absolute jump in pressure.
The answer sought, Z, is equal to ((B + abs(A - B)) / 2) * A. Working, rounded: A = 20.4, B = 35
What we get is 497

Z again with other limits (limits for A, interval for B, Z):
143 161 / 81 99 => 288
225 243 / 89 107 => 627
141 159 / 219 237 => 251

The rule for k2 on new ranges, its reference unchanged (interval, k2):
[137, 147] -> -24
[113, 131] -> -81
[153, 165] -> -77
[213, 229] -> -47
